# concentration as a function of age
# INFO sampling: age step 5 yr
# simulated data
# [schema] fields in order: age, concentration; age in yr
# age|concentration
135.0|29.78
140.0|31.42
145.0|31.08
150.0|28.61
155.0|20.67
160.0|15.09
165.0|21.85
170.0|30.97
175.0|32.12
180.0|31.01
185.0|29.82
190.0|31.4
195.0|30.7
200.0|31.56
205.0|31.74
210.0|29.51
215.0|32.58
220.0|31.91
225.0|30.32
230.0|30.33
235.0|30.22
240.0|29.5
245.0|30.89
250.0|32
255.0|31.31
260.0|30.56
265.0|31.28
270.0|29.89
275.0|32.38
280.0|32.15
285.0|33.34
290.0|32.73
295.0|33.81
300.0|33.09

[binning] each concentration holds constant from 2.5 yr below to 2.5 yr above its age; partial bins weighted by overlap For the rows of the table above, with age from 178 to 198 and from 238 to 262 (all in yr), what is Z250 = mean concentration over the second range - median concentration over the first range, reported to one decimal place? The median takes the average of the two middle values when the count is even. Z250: 0.0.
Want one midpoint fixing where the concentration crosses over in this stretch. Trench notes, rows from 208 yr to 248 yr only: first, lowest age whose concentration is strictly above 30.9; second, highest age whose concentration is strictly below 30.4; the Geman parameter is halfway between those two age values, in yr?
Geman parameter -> 227.5 yr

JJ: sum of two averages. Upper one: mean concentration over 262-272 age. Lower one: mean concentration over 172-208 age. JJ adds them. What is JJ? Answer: 61.8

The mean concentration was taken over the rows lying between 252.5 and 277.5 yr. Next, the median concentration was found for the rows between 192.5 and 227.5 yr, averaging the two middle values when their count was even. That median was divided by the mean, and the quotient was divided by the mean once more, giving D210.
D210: 0.0327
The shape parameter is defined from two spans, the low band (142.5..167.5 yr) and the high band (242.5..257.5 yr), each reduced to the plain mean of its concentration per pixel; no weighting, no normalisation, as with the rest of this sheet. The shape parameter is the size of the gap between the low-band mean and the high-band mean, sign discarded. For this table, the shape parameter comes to 7.9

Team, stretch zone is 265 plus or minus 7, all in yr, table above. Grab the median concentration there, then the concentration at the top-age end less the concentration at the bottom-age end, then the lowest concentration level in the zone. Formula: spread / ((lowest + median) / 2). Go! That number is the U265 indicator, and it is -0.022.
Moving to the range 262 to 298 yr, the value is 0.081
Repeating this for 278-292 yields 0.018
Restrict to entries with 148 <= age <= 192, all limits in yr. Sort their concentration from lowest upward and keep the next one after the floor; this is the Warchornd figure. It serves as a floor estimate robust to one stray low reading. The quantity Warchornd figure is 20.67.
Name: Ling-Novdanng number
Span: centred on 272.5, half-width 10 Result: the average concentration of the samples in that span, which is 31.4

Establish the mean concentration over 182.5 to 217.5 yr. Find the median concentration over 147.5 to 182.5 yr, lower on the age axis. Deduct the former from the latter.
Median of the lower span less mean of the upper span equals -2.43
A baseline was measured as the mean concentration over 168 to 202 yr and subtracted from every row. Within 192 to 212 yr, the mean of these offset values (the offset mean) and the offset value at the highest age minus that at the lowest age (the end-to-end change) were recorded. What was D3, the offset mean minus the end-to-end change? 1.0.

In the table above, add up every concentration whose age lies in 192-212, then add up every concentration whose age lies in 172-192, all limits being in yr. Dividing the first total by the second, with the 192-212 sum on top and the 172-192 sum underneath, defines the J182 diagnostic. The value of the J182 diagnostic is 1.0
